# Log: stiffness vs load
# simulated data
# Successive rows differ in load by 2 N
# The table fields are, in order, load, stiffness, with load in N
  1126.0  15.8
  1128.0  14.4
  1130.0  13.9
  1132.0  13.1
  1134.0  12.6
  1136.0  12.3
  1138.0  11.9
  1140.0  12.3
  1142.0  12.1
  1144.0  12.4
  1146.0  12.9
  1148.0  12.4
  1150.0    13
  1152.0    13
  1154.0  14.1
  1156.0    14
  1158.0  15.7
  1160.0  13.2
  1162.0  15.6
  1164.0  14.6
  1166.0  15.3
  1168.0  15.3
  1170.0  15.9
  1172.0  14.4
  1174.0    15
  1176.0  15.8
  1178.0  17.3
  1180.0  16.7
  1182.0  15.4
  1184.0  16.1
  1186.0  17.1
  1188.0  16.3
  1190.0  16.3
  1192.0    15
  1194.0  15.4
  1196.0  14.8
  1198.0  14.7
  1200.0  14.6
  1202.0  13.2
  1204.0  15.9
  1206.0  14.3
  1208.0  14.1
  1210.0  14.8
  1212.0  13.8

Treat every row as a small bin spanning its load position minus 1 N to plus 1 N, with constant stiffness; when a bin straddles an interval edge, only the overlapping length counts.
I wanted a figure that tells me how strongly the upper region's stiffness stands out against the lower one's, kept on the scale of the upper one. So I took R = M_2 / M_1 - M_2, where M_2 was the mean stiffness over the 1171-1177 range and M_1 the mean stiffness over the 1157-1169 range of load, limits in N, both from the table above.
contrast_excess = -14.1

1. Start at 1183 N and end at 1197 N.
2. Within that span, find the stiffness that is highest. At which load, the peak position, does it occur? 1186.0 N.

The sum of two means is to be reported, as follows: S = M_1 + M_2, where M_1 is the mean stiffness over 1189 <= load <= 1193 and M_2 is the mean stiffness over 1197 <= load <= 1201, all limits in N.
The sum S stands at 30.3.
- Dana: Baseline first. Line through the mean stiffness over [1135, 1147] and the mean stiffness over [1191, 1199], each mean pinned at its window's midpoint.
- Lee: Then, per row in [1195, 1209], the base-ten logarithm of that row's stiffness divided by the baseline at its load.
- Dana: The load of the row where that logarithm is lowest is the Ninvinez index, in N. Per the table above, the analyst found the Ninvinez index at 1202.0 N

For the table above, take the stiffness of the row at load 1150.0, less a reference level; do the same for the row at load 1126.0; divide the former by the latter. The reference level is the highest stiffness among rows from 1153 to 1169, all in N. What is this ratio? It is -27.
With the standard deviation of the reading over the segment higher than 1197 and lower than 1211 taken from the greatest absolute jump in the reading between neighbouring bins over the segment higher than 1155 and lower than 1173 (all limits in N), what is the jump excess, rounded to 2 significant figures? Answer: 1.7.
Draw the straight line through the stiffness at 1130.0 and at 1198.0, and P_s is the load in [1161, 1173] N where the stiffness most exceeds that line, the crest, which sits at 1170.0 N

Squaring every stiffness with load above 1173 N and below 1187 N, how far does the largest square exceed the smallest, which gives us 74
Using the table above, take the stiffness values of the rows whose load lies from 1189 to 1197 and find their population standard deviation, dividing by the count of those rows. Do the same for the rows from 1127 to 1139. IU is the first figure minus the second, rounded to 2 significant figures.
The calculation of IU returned -0.30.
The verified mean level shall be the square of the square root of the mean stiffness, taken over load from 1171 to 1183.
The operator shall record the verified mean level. 15.8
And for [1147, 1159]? 13.7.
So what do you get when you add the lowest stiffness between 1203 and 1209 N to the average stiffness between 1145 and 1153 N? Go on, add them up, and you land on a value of 26.9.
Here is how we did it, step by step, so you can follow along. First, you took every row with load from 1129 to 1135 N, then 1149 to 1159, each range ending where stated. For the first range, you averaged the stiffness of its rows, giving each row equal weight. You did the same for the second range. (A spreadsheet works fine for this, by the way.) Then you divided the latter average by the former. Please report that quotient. 1.06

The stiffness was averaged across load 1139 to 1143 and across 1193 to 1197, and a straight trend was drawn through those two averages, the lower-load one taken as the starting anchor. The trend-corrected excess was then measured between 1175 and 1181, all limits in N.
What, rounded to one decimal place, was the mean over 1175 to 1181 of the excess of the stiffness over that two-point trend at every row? 2.4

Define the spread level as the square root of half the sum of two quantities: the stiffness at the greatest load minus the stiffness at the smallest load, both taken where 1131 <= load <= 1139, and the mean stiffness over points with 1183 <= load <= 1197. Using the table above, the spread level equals 2.71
